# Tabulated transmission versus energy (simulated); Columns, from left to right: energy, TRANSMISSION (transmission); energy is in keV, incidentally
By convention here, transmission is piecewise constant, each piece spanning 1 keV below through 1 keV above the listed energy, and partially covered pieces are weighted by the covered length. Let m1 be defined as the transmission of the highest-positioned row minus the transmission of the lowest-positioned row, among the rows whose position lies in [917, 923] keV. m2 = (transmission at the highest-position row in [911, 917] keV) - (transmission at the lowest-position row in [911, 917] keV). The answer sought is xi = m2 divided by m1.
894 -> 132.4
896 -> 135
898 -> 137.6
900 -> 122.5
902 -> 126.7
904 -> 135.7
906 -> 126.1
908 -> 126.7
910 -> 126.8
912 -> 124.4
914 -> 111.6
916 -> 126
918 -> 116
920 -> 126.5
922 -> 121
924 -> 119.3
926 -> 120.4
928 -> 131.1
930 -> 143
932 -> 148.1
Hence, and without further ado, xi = 0.3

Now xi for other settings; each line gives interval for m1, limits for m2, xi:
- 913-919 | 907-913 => -0.5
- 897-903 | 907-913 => 0.2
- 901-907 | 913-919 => -7.3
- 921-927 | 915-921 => -0.8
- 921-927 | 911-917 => -2.7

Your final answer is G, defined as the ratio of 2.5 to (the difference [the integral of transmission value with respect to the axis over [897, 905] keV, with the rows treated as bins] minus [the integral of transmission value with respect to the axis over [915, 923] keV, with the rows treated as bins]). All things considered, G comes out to 0.04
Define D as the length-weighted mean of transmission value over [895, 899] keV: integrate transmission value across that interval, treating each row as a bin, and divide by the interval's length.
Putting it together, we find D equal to 136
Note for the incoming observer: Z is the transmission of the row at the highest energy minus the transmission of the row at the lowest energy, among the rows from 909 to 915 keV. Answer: -15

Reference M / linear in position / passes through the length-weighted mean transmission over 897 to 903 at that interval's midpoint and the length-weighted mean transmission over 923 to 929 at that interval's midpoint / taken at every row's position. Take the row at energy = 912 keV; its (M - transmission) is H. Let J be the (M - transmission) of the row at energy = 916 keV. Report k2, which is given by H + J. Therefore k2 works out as 2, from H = 2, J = -0.3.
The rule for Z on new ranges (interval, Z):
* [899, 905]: 13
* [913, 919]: 4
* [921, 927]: -1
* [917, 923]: 5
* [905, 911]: 1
